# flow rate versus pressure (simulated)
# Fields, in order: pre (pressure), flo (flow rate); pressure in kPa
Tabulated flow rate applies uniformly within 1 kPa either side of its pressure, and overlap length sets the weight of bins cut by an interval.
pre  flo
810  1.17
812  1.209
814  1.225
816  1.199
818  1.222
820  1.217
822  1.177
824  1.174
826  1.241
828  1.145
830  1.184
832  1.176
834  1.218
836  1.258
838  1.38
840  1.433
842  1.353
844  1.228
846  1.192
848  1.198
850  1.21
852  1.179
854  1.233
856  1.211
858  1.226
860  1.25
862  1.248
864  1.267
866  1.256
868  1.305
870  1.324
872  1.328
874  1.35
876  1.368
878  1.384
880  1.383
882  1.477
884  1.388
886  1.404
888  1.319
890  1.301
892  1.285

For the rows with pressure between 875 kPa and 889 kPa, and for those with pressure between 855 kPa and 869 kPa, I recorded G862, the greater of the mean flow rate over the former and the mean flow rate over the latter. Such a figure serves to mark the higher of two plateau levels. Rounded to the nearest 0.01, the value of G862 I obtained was 1.39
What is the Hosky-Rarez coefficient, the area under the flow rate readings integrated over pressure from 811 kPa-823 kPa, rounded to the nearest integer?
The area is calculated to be 14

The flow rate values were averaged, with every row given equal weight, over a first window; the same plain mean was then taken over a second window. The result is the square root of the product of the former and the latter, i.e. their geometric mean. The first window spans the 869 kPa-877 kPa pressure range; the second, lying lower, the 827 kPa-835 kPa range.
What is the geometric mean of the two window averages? 1.259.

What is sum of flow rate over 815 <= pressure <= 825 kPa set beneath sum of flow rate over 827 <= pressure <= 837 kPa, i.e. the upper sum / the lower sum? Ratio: 1.00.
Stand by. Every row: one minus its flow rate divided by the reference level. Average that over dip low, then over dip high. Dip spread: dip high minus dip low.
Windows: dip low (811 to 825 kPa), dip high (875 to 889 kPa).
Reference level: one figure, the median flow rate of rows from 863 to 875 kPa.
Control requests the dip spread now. -0.14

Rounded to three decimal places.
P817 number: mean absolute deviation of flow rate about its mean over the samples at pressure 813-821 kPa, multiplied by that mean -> 0.010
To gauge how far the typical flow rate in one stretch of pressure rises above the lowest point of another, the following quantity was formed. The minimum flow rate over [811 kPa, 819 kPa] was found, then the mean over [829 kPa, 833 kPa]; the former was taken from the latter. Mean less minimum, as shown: -0.02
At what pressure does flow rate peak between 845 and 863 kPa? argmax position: 860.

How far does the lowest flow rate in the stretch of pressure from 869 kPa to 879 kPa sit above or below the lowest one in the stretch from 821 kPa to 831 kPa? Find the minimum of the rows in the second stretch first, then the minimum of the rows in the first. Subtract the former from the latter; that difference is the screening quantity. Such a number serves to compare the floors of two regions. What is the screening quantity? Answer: 0.18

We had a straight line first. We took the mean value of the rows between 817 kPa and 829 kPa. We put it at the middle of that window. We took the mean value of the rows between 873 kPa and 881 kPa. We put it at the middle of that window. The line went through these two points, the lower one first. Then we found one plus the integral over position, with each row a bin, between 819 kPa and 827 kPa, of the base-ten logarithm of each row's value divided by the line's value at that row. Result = 1.02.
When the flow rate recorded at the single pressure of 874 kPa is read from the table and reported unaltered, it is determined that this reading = 1.35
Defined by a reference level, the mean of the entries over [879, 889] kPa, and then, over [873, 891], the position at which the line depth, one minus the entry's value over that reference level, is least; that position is 882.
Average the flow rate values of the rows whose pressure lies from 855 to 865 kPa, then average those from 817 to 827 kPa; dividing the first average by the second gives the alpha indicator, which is 1.03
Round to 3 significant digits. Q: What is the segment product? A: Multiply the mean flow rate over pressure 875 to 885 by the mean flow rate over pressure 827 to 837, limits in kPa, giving 1.67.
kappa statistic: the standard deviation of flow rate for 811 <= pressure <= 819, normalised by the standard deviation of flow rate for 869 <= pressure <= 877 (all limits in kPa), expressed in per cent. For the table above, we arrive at 59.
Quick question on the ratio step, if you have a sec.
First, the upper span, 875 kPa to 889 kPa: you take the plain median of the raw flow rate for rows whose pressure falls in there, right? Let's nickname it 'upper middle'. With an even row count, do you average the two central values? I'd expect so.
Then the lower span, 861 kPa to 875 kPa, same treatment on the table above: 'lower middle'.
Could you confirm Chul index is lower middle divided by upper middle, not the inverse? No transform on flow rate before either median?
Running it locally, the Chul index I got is 0.94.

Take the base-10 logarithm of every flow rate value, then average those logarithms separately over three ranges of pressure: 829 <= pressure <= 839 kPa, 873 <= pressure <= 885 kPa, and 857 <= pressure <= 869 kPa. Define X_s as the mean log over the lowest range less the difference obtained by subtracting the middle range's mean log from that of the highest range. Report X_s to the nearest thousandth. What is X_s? 0.050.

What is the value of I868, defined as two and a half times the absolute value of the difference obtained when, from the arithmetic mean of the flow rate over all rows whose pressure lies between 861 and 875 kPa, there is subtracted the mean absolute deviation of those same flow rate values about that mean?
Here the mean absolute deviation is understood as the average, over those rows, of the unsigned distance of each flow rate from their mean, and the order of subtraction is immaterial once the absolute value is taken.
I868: 3.16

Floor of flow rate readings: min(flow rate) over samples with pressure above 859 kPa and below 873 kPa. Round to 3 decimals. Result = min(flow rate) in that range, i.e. 1.248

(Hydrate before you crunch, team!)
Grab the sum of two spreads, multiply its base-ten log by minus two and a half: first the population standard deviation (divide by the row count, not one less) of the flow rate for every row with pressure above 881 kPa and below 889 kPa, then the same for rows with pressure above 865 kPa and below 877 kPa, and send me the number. 2.59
